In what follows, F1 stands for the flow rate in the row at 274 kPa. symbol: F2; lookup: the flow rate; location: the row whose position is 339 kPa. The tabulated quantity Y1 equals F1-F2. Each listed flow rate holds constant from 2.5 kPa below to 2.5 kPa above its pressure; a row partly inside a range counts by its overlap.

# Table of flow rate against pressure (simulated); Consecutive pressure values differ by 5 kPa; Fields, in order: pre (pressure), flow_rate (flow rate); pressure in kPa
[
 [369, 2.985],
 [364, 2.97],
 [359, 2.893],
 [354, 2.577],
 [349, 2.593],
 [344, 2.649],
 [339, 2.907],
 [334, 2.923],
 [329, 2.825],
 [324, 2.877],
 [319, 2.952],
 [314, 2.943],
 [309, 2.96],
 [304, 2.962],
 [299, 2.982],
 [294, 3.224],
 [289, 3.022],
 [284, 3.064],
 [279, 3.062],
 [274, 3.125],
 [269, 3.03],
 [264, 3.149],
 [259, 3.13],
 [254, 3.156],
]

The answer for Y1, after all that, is 0.2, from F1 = 3.125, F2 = 2.907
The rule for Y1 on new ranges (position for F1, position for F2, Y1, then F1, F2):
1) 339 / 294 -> -0.3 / 2.907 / 3.224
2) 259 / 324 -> 0.3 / 3.13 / 2.877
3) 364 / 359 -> 0.1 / 2.97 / 2.893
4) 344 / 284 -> -0.4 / 2.649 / 3.064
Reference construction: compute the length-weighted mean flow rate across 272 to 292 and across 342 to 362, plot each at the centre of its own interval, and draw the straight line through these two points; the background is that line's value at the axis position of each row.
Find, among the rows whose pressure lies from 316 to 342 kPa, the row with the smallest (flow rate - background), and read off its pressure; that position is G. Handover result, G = 329 kPa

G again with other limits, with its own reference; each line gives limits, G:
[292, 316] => 299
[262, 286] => 269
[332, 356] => 349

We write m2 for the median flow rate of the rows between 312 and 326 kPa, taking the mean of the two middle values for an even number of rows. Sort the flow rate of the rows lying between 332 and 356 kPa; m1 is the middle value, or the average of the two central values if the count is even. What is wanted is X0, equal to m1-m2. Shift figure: -0.29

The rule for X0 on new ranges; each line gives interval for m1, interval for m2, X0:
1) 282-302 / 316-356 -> 0.19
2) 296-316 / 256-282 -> -0.16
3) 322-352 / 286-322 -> -0.11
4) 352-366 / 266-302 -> -0.17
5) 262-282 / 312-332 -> 0.18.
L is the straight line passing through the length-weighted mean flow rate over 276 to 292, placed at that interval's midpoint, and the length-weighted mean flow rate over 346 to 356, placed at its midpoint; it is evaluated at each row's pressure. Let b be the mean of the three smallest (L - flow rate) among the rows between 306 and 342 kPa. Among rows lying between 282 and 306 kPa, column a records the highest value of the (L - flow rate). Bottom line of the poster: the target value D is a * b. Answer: 0.000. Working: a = 0.00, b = -0.20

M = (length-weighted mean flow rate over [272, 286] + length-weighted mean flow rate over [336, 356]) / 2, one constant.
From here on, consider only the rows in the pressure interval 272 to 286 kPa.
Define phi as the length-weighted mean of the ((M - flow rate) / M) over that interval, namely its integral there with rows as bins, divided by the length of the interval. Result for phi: -0.07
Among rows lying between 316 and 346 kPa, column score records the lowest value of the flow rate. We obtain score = 2.649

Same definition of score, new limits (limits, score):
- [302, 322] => 2.943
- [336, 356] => 2.577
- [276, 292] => 3.022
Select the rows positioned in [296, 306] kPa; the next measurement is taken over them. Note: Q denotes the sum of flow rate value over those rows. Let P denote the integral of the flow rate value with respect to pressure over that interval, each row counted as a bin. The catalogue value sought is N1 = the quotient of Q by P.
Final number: 0.199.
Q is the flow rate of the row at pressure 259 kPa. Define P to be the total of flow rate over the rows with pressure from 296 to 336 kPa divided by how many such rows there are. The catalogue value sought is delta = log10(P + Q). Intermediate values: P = 2.93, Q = 3.13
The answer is 0.782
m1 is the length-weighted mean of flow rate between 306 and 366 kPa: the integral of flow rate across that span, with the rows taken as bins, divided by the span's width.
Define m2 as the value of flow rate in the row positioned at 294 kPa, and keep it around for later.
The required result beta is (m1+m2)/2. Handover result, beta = 3.03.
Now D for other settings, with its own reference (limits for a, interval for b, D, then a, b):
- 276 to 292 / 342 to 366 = -0.008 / 0.03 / -0.28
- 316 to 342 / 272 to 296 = 0.007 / -0.08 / -0.08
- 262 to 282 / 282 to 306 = -0.014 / 0.13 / -0.10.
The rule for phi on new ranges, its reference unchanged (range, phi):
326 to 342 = 0.00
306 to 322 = -0.02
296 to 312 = -0.03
